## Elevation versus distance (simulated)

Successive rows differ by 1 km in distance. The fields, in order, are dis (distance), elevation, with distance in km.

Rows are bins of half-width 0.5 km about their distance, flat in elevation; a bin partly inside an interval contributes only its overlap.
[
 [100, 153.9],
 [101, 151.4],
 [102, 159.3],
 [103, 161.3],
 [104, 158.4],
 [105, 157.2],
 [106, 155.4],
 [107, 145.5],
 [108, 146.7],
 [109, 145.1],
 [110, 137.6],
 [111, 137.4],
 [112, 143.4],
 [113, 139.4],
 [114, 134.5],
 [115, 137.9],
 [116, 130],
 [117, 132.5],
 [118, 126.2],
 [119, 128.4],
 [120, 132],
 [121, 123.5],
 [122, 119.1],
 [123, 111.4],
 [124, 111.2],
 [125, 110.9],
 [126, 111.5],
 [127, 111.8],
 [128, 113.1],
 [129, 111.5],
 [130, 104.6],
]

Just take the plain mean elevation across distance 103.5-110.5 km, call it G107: 149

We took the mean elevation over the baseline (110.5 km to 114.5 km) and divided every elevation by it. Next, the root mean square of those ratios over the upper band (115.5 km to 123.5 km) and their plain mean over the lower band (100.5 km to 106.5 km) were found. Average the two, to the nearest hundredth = 1.02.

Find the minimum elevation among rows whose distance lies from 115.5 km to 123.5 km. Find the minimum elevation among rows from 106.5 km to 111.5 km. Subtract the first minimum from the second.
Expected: 26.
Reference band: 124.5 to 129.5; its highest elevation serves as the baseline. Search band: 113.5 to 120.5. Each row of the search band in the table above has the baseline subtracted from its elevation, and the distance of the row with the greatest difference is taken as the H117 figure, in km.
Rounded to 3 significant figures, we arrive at 115 km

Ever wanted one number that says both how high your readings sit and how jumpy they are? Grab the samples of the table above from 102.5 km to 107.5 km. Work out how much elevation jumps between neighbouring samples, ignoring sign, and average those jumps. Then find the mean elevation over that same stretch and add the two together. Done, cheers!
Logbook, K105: 160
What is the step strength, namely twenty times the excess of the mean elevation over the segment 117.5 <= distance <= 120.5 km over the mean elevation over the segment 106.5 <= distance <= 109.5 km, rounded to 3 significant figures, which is -338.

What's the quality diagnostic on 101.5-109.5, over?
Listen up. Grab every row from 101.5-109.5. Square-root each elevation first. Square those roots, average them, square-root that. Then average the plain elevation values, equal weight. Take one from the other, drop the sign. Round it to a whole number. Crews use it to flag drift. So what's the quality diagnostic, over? 141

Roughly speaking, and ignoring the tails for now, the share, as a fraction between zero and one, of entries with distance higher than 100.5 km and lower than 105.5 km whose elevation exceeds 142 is 1.00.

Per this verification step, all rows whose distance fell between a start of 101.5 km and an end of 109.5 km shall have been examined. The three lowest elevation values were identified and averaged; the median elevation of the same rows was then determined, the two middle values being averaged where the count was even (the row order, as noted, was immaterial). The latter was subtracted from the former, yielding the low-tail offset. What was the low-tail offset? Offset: -11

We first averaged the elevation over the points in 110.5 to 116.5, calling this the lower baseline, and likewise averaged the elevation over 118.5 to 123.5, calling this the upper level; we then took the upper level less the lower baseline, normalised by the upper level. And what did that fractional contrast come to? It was -0.12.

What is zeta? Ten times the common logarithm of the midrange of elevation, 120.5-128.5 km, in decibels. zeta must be 20.7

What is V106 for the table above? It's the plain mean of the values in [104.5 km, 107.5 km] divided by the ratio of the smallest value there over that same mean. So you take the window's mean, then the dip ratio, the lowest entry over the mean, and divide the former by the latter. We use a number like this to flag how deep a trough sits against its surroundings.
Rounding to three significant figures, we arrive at 160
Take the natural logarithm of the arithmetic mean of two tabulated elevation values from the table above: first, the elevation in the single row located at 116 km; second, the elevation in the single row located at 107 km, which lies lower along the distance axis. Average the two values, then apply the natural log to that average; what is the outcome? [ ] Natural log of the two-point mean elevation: 4.93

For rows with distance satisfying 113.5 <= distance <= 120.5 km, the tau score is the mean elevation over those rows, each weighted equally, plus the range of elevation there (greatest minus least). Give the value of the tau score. 143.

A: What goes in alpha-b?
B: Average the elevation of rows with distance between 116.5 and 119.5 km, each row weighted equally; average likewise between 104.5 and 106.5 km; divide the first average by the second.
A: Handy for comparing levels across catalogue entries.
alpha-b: 0.83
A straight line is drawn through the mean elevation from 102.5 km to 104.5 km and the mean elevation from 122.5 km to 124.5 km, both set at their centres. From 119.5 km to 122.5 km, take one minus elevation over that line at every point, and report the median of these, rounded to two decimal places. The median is -0.05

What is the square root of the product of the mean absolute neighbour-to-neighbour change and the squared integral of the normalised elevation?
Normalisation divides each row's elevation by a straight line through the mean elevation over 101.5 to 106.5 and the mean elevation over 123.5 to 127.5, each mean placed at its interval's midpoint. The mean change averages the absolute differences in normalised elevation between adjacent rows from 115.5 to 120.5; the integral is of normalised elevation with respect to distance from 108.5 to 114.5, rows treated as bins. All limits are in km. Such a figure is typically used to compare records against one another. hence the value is 1.1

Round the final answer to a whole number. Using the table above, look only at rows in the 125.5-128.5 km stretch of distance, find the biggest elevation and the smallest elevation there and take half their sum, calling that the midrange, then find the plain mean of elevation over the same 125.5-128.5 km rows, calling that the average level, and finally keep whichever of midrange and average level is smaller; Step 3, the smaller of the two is 112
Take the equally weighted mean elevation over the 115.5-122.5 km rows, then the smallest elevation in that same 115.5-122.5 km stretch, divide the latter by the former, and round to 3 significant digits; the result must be 0.935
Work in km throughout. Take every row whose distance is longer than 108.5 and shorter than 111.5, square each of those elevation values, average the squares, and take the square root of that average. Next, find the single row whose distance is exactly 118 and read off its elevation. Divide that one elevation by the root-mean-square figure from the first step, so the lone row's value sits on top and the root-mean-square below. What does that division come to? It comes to 0.901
